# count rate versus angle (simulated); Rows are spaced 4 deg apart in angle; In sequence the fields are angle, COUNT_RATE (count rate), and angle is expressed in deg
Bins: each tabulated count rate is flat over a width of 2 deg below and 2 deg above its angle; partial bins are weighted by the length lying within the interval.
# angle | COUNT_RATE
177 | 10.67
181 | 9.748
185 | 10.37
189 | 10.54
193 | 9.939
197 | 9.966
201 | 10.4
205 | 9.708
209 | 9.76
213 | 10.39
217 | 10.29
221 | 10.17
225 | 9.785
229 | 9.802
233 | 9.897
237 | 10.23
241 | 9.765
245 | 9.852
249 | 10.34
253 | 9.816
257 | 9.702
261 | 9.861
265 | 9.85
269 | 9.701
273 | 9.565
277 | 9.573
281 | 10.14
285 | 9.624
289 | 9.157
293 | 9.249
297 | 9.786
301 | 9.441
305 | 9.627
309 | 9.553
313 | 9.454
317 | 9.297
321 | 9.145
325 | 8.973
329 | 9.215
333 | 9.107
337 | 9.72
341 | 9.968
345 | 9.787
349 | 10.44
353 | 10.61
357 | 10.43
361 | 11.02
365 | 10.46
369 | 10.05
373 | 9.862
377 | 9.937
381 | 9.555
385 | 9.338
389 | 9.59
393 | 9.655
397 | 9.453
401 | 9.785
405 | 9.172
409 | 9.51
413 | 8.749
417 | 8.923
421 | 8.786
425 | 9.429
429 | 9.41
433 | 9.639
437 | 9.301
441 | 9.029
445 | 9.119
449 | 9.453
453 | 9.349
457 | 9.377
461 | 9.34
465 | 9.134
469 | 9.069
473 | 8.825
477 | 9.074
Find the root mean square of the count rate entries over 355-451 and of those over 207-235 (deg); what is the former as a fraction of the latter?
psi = 0.957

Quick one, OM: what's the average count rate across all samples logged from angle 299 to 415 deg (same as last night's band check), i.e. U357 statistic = 9.69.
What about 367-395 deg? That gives 9.71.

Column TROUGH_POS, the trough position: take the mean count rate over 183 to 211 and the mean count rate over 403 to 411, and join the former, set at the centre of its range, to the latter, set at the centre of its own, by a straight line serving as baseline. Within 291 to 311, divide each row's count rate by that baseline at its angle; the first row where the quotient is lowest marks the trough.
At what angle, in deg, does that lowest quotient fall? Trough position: 293 deg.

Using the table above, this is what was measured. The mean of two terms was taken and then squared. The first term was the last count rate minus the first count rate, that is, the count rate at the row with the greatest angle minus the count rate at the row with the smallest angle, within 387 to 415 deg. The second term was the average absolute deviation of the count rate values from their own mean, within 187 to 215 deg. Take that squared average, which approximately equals 0.075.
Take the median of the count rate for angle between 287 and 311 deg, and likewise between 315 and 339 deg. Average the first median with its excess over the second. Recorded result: 4.91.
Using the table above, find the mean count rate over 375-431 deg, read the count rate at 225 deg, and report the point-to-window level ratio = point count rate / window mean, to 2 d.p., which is 1.04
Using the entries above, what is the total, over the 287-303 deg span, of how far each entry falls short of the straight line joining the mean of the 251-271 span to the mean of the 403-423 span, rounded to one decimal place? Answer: 0.8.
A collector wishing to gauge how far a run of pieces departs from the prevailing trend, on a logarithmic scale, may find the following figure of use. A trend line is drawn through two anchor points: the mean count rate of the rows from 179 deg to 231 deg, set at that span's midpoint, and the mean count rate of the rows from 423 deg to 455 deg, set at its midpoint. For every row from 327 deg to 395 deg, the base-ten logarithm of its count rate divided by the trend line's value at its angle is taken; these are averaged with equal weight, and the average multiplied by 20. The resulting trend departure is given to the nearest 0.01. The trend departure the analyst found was 0.29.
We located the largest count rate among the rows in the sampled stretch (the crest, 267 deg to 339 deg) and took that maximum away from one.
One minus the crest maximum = -9.1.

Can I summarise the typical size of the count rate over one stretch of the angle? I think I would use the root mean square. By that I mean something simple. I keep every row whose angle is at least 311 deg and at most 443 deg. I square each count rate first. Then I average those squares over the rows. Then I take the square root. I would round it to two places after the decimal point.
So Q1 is 9.61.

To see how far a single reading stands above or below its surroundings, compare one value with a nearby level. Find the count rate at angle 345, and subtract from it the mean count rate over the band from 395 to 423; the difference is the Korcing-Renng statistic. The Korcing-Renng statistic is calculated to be 0.6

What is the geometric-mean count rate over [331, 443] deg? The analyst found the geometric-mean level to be 9.7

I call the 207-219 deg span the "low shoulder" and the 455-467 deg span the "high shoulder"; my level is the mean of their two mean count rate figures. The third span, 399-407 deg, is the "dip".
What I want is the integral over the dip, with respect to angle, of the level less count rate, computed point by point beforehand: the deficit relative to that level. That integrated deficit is 1.9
